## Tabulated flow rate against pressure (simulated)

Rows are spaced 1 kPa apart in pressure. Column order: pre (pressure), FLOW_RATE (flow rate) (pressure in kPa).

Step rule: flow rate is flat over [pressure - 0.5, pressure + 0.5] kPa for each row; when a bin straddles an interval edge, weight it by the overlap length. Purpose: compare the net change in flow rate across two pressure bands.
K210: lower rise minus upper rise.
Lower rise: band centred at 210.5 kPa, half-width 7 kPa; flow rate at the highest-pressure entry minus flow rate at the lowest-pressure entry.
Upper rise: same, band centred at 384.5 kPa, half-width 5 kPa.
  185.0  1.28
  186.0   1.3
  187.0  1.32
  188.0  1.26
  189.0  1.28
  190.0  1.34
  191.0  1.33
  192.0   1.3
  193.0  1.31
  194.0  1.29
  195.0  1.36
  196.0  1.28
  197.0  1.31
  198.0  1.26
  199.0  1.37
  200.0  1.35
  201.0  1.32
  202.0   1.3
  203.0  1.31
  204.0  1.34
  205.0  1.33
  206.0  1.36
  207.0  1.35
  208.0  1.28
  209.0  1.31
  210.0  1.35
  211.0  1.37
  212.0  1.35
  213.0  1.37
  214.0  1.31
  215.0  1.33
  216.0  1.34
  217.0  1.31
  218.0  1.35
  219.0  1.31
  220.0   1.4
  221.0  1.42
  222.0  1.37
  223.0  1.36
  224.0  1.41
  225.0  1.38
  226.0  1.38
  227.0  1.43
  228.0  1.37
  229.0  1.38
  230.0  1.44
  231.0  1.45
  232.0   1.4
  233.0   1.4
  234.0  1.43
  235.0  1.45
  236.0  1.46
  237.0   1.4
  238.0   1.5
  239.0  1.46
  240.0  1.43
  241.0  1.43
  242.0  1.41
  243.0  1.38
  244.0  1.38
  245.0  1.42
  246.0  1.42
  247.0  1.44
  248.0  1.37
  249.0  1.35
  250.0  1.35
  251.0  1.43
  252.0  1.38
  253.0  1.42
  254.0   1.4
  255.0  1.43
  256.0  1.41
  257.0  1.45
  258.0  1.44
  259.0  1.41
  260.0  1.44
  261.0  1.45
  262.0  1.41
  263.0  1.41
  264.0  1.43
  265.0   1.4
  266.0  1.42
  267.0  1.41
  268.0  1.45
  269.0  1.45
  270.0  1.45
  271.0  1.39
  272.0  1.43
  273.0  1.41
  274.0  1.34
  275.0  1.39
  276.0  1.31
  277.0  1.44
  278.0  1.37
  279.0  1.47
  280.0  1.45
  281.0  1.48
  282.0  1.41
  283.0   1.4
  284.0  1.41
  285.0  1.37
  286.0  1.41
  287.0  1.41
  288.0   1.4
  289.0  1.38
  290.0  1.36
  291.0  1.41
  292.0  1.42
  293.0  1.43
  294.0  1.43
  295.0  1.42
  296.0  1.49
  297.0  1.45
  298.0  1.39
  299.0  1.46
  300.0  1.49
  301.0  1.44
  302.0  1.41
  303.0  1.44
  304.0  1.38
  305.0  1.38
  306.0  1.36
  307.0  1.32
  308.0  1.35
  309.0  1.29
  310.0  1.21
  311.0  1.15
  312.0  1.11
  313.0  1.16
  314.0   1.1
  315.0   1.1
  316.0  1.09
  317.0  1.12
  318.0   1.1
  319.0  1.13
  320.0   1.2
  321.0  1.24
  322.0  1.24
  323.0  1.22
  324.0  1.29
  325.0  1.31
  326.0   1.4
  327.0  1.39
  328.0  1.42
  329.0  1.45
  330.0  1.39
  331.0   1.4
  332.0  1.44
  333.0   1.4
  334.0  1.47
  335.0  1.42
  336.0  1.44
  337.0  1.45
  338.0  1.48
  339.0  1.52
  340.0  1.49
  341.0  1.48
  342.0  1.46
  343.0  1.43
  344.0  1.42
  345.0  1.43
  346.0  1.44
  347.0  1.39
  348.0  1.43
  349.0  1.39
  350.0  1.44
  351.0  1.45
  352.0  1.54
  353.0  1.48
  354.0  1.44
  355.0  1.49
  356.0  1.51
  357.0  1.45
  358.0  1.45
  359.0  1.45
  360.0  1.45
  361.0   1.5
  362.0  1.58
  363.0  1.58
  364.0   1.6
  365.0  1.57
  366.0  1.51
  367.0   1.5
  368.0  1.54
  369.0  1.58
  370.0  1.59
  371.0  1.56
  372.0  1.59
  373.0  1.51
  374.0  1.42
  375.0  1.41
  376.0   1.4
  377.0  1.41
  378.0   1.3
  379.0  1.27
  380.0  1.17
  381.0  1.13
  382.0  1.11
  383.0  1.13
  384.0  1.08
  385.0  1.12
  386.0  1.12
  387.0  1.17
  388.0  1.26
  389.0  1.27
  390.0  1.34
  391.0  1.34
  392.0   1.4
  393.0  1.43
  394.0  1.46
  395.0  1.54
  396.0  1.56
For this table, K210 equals -0.13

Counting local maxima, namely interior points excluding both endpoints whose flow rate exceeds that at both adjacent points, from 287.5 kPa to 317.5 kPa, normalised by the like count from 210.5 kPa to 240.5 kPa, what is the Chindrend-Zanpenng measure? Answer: 0.56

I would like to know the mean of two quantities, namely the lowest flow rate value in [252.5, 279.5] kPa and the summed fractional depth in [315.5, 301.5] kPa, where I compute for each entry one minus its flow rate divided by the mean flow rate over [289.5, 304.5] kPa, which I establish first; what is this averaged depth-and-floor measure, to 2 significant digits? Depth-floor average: 1.4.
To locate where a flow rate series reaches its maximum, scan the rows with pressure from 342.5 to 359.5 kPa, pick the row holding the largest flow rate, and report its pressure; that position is 352.0 kPa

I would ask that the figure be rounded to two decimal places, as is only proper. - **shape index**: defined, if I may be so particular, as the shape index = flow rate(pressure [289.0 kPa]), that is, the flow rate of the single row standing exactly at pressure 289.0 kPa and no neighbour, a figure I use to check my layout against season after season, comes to 1.38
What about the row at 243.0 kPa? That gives 1.38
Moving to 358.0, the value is 1.45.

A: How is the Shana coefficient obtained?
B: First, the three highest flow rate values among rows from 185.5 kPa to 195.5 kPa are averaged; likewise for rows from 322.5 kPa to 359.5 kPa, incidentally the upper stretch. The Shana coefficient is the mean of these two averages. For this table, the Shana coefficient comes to 1.43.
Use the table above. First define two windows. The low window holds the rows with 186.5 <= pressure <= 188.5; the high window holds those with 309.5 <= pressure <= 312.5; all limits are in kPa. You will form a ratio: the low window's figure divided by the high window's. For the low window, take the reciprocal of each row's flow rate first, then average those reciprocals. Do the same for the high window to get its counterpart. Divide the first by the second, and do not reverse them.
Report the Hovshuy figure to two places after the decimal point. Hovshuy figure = 0.90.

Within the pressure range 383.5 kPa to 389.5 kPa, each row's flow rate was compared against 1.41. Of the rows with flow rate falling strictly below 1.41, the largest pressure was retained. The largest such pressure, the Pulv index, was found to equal 389.0 kPa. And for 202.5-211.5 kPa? 211.0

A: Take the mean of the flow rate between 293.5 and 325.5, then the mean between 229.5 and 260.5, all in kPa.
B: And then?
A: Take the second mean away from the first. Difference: -0.13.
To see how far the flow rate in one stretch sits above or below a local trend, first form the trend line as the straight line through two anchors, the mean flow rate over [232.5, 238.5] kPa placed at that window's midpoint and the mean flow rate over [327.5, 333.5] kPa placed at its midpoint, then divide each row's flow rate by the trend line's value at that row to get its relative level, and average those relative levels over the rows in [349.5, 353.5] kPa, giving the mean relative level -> 1.05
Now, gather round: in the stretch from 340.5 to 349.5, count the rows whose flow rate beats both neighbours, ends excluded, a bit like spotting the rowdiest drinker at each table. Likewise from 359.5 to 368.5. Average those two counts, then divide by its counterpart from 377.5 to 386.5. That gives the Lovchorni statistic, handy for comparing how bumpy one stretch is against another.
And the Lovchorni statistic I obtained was 1.5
